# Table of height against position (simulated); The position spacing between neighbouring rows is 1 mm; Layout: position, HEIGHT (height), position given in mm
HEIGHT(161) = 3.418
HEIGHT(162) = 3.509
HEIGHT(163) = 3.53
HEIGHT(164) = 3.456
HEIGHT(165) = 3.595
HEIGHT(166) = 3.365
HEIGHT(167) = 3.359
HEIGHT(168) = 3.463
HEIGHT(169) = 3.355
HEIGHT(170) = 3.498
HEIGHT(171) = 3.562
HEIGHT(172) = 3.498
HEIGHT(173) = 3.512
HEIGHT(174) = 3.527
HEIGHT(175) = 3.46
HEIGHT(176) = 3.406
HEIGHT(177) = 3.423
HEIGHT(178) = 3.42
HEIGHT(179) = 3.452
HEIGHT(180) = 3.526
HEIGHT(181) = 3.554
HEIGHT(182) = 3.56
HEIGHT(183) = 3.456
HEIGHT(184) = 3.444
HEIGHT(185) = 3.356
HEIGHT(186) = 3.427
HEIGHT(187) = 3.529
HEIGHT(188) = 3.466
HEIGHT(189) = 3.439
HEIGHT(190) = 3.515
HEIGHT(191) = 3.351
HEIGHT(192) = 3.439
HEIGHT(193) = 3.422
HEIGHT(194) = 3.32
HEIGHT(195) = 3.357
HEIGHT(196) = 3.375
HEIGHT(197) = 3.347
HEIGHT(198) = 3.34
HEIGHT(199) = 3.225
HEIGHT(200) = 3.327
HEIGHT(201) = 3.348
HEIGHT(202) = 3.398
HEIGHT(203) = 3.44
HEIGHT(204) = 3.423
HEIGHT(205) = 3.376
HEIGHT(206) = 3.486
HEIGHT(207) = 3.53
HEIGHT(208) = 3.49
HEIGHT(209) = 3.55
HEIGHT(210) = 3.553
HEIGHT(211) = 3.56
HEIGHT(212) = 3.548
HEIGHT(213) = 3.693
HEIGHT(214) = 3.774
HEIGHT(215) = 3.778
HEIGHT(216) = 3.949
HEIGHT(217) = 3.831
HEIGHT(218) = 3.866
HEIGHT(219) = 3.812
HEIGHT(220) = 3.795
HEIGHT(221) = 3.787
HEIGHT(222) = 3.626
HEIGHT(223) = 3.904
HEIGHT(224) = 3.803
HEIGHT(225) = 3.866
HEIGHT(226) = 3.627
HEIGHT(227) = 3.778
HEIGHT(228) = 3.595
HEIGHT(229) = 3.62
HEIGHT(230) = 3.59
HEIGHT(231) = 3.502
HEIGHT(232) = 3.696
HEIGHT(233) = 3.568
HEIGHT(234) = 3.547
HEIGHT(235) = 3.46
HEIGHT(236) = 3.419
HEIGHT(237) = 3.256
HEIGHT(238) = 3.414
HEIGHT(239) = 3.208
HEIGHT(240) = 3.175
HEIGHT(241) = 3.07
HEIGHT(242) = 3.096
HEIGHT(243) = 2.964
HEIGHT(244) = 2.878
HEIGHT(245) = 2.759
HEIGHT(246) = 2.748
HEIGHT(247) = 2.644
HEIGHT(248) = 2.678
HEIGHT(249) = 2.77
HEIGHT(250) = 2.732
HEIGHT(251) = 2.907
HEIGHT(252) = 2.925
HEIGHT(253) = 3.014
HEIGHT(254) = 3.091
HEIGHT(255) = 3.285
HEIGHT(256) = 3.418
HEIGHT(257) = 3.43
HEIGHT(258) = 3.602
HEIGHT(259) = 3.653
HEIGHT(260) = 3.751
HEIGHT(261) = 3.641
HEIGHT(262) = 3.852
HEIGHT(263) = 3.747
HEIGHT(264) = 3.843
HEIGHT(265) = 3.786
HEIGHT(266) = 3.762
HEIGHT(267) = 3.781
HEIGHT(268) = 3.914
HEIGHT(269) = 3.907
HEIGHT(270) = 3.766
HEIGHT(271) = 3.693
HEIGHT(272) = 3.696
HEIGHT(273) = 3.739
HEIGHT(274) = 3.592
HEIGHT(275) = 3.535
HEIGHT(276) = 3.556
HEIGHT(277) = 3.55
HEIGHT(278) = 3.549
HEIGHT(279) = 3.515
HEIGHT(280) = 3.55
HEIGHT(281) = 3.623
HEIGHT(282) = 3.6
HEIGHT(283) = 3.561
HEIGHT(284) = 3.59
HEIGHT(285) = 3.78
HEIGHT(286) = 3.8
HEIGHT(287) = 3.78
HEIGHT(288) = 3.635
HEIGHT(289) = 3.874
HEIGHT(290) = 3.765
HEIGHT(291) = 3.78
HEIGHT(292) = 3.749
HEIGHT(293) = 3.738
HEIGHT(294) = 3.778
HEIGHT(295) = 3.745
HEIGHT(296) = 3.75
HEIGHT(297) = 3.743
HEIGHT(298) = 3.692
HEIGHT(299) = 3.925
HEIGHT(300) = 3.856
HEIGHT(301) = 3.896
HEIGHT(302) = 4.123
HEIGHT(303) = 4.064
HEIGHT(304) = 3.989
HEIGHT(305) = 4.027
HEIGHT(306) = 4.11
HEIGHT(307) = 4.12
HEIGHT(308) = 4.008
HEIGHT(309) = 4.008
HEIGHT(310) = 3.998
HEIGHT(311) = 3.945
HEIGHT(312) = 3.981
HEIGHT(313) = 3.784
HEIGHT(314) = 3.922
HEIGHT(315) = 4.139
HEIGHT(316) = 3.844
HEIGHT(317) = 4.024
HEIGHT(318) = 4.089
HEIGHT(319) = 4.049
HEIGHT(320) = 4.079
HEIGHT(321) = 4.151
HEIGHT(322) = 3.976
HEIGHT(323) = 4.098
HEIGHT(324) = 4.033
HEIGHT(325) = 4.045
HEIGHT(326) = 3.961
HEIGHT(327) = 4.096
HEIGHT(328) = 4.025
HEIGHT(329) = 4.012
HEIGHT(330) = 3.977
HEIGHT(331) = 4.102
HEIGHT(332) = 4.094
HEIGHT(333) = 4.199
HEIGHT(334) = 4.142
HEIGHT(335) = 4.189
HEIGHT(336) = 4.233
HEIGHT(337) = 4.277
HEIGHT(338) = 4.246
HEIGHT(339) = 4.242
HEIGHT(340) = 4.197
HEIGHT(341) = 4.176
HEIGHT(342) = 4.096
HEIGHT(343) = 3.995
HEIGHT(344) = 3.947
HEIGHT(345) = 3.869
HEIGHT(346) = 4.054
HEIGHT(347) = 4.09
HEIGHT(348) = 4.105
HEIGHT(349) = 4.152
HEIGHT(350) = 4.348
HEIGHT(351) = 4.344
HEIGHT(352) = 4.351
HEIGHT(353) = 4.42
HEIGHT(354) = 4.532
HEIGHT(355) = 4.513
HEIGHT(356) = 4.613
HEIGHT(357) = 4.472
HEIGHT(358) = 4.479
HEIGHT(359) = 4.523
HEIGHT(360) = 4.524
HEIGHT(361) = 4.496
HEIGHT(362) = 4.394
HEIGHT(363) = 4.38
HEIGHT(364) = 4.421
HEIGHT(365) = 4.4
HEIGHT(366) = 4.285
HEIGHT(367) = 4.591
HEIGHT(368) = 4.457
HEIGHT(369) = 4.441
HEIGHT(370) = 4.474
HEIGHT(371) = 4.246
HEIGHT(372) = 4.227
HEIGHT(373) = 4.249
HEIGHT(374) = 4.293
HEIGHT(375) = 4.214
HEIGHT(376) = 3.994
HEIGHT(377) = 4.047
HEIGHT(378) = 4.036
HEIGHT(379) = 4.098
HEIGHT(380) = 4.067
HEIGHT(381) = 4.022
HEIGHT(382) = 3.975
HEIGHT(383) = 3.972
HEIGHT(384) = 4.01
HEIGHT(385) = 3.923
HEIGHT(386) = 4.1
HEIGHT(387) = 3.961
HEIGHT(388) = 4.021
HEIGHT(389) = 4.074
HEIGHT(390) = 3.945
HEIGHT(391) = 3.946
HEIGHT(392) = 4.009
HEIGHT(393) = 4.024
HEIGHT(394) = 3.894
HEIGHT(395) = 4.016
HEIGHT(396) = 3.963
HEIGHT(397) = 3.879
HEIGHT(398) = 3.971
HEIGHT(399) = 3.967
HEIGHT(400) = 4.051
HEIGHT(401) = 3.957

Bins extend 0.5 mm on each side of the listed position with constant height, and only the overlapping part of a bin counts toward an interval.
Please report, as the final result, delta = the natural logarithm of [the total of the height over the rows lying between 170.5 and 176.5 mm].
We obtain 3.04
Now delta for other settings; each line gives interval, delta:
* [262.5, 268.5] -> 3.13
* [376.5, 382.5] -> 3.19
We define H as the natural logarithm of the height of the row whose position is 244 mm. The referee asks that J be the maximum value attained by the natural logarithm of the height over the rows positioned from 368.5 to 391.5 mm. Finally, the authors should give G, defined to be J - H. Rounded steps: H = 1.06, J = 1.50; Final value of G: 0.4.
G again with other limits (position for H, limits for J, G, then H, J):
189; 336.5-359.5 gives 0.3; 1.24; 1.53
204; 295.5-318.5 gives 0.2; 1.23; 1.42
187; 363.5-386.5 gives 0.3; 1.26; 1.52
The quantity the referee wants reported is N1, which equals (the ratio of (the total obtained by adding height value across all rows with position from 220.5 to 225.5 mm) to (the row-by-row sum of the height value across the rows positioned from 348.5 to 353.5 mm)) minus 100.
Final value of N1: -99.1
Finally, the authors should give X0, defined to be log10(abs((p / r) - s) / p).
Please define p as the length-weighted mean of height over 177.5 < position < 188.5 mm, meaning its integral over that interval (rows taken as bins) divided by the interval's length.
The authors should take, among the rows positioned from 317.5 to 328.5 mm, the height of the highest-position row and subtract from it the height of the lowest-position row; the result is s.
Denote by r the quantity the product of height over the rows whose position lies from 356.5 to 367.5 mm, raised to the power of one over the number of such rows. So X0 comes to -0.61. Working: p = 3.47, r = 4.45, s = -0.06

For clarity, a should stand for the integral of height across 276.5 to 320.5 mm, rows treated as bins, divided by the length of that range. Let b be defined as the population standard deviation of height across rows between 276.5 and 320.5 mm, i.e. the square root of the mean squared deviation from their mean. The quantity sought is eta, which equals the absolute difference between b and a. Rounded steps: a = 3.84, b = 0.184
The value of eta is 3.66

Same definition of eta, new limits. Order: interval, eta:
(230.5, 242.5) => 3.17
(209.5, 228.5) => 3.62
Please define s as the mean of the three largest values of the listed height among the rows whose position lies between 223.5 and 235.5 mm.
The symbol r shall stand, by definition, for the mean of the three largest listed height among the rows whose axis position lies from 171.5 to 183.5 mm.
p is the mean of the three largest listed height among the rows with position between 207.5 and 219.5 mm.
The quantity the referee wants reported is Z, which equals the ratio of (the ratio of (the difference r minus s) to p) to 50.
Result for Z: -0.0014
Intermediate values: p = 3.9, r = 3.5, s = 3.82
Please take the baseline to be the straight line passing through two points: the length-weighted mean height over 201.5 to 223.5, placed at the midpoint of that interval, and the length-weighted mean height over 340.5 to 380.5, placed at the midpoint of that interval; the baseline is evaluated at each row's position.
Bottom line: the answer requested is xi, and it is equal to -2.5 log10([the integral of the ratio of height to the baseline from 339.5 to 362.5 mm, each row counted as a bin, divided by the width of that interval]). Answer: -0.01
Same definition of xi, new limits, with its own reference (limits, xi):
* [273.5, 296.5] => 0.08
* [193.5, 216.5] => 0.04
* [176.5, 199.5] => 0.04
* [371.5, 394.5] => 0.09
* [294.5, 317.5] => 0.03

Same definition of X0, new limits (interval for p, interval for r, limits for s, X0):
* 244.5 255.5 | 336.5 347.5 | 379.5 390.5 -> -0.54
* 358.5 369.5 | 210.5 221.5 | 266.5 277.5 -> -0.50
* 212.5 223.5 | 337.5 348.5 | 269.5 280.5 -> -0.52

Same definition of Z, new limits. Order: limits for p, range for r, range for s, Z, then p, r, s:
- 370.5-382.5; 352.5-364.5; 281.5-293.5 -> 0.0035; 4.3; 4.6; 3.82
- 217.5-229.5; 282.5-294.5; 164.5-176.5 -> 0.0013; 3.9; 3.8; 3.56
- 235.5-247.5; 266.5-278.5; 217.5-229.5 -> -0.0001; 3.4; 3.9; 3.88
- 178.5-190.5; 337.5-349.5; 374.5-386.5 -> 0.0005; 3.5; 4.2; 4.14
